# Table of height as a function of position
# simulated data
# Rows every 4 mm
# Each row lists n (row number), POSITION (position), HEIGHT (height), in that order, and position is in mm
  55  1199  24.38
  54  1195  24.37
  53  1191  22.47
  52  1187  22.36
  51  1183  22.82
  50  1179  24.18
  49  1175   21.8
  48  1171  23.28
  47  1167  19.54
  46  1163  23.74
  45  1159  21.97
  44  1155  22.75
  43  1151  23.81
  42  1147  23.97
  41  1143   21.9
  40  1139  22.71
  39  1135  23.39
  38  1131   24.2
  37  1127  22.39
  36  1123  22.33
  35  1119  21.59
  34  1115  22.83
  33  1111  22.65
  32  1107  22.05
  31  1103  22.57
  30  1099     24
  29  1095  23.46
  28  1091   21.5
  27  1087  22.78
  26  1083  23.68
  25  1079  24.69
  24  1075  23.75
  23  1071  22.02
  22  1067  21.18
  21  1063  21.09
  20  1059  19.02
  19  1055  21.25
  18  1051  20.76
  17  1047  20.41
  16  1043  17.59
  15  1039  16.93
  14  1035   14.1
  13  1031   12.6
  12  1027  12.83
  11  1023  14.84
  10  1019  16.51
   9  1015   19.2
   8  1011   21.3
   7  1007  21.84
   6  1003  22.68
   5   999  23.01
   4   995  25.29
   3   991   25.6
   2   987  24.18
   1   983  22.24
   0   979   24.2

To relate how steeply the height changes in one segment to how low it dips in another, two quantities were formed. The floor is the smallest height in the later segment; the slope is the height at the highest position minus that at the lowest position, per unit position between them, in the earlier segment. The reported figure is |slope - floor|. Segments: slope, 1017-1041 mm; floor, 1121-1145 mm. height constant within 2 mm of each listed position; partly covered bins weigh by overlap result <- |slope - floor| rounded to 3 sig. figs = 21.9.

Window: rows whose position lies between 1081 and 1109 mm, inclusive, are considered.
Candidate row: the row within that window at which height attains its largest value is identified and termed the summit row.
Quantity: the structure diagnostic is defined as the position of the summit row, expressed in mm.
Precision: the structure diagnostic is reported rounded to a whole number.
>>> 1099 mm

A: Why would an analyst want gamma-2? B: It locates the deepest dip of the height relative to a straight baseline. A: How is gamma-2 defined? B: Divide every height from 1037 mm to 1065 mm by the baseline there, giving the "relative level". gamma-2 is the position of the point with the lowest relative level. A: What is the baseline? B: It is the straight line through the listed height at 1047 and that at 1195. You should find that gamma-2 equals 1039 mm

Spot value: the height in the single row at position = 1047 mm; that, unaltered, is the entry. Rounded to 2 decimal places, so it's 20.41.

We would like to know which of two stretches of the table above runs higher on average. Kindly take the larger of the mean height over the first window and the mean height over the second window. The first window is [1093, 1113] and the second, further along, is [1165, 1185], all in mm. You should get 22.9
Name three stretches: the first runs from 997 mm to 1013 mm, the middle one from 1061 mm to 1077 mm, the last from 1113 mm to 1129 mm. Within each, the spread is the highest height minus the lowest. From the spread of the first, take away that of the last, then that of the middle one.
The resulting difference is -2.2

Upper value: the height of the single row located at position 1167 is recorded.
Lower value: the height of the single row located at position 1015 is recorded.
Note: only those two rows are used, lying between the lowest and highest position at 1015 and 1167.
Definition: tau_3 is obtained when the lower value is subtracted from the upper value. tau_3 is 0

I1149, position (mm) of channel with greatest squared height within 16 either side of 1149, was 1147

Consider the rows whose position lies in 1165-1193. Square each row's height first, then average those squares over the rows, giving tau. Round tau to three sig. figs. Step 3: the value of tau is 501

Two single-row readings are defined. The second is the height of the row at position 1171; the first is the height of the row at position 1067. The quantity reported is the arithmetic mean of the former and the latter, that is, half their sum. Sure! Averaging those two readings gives 22.2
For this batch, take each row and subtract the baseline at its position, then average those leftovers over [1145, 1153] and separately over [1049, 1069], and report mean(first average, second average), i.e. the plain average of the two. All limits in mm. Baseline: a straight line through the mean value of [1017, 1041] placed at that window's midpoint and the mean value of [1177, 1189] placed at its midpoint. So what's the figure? 3.51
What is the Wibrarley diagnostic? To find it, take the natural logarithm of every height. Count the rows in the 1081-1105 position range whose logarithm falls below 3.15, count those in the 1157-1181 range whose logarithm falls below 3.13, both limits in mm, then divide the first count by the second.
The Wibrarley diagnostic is 1.0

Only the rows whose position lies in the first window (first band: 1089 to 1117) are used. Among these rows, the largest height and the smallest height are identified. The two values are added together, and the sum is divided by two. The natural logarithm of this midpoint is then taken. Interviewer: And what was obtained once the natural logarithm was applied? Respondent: 3.12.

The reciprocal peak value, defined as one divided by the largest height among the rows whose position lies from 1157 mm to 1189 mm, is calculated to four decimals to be 0.0414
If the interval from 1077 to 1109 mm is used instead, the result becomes 0.0405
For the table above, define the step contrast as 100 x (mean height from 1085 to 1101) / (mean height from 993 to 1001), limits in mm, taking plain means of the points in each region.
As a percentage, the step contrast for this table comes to 95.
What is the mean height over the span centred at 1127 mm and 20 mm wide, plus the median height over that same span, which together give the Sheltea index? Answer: 45.2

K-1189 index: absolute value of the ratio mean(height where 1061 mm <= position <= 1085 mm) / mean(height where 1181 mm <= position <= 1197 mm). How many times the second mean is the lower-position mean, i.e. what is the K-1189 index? 0.99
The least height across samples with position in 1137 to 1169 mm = 19.54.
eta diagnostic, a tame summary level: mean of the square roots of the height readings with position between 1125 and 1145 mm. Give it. 4.79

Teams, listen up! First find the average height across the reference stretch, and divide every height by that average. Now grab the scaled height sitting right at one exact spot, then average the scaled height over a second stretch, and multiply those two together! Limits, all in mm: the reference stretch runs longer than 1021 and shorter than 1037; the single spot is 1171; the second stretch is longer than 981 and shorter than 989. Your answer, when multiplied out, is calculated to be 2.92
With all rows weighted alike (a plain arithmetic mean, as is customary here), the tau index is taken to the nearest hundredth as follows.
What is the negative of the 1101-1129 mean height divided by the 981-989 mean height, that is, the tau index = -0.96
